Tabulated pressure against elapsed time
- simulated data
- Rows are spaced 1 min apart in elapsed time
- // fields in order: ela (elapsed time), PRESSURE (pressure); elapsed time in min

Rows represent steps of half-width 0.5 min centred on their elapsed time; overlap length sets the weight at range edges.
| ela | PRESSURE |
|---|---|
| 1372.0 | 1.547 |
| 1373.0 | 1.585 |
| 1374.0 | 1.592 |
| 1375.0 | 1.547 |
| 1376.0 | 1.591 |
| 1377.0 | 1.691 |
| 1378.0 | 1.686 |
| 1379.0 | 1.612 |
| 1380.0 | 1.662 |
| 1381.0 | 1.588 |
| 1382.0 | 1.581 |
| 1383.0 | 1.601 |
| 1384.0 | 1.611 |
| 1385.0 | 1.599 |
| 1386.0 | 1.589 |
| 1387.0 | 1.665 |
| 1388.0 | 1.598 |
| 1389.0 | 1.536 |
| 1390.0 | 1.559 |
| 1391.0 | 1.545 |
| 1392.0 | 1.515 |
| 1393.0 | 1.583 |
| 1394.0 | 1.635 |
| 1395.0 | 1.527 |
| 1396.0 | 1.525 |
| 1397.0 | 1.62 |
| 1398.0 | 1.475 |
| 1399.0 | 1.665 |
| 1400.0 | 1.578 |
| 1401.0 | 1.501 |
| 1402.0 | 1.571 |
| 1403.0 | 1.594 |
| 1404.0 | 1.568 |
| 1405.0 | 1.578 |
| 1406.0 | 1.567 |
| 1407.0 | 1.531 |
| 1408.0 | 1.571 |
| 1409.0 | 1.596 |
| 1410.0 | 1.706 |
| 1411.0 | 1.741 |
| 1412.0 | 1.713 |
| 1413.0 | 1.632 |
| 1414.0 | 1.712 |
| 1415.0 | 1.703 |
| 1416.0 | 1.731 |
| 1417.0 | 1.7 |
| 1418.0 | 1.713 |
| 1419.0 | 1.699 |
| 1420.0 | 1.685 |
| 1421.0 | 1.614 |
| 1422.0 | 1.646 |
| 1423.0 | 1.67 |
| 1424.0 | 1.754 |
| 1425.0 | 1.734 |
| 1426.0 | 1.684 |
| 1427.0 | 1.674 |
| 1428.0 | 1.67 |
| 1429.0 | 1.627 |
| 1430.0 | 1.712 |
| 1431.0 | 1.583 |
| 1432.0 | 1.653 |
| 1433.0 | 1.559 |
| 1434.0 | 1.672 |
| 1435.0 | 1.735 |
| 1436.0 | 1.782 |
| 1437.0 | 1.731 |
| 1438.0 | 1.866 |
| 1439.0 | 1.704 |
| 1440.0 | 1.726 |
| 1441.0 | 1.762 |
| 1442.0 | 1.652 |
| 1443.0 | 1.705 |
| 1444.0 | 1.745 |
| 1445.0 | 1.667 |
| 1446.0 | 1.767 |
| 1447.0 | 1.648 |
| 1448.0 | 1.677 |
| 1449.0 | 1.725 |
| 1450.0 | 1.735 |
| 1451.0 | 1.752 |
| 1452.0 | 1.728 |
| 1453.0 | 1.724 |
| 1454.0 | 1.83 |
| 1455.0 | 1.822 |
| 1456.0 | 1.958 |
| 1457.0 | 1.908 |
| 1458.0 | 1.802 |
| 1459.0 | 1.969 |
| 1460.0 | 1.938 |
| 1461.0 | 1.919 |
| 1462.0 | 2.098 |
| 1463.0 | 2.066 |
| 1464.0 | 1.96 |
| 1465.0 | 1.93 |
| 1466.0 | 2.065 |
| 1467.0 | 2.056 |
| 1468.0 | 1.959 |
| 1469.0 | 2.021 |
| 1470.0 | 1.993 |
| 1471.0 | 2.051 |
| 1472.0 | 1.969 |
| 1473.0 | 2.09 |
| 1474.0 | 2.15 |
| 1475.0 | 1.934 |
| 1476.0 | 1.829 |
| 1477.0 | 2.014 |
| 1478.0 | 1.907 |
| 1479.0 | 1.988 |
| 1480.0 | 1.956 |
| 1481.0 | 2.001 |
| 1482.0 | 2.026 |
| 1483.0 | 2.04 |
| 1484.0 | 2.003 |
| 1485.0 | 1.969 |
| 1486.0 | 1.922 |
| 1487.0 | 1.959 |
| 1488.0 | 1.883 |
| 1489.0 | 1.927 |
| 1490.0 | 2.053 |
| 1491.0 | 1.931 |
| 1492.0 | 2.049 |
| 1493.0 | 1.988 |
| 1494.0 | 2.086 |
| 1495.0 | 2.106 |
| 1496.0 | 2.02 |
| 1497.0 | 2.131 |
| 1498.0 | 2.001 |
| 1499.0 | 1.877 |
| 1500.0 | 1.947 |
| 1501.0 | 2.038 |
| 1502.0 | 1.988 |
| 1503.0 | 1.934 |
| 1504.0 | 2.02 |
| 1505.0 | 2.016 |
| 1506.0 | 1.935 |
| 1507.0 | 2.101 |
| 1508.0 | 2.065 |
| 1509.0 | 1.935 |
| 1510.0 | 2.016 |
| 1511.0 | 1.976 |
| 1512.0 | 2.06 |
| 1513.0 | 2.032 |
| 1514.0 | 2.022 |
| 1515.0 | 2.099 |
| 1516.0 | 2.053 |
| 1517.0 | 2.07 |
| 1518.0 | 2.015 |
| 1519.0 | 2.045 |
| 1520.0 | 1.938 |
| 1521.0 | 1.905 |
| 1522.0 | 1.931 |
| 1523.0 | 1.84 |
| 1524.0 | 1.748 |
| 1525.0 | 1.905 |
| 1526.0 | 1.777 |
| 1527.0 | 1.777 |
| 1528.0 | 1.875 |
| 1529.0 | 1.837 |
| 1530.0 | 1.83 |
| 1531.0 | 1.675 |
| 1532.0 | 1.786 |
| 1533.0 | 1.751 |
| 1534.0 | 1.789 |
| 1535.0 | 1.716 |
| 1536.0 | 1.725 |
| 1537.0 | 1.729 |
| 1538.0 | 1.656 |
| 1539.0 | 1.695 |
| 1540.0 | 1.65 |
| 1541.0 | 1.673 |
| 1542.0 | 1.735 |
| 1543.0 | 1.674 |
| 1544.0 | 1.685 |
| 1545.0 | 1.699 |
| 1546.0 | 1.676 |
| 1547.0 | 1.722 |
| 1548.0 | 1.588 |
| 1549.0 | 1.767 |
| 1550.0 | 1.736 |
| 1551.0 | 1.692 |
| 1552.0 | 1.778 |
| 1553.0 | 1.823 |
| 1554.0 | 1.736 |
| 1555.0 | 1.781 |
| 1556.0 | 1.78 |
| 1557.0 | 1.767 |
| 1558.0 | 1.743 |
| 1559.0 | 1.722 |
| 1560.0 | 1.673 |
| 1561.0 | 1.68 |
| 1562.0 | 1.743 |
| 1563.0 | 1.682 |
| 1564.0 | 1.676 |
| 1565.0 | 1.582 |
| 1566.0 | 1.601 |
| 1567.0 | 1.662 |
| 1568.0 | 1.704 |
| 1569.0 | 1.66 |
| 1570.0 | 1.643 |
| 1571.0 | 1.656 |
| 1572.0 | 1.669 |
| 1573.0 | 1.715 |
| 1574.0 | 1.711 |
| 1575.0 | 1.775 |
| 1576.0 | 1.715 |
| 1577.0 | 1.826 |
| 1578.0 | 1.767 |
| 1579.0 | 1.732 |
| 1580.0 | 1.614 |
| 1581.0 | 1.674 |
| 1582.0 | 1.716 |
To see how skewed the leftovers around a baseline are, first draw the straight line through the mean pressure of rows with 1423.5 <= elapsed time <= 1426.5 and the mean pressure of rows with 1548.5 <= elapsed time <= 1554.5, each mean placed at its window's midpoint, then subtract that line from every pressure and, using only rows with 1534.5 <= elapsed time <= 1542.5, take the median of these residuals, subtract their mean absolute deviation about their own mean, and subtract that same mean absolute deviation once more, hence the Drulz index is -0.10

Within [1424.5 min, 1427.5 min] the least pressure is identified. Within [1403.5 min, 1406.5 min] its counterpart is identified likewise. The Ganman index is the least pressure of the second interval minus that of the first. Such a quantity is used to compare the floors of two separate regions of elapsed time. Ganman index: -0.11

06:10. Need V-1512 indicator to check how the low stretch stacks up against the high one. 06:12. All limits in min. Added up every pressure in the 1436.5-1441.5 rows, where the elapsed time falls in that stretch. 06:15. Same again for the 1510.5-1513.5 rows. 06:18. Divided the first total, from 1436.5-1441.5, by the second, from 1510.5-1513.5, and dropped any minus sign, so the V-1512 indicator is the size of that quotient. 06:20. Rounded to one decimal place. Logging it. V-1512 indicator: 1.4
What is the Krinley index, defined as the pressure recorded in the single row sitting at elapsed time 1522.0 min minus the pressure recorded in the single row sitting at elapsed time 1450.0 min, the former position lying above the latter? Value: 0.20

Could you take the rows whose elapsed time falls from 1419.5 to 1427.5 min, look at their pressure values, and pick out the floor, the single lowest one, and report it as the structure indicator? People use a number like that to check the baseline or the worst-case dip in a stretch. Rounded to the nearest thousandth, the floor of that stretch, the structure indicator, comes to 1.614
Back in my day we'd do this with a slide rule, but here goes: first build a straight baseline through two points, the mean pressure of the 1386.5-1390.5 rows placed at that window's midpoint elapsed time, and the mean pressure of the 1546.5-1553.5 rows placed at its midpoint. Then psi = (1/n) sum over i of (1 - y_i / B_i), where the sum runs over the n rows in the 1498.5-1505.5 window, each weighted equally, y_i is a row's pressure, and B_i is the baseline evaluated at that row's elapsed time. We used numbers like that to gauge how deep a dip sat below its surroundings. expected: -0.17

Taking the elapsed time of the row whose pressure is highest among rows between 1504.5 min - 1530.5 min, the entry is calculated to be 1507.0 min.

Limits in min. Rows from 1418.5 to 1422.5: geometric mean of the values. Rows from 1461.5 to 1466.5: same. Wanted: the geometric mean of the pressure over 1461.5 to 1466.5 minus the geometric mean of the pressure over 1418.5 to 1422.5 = 0.36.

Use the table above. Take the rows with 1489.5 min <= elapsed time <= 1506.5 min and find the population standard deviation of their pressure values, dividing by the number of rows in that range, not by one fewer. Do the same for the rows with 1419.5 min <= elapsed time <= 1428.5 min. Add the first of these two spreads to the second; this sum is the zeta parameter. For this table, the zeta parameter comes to 0.106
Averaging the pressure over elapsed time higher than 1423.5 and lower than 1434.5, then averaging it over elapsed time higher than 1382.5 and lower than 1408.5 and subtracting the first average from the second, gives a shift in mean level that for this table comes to -0.1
